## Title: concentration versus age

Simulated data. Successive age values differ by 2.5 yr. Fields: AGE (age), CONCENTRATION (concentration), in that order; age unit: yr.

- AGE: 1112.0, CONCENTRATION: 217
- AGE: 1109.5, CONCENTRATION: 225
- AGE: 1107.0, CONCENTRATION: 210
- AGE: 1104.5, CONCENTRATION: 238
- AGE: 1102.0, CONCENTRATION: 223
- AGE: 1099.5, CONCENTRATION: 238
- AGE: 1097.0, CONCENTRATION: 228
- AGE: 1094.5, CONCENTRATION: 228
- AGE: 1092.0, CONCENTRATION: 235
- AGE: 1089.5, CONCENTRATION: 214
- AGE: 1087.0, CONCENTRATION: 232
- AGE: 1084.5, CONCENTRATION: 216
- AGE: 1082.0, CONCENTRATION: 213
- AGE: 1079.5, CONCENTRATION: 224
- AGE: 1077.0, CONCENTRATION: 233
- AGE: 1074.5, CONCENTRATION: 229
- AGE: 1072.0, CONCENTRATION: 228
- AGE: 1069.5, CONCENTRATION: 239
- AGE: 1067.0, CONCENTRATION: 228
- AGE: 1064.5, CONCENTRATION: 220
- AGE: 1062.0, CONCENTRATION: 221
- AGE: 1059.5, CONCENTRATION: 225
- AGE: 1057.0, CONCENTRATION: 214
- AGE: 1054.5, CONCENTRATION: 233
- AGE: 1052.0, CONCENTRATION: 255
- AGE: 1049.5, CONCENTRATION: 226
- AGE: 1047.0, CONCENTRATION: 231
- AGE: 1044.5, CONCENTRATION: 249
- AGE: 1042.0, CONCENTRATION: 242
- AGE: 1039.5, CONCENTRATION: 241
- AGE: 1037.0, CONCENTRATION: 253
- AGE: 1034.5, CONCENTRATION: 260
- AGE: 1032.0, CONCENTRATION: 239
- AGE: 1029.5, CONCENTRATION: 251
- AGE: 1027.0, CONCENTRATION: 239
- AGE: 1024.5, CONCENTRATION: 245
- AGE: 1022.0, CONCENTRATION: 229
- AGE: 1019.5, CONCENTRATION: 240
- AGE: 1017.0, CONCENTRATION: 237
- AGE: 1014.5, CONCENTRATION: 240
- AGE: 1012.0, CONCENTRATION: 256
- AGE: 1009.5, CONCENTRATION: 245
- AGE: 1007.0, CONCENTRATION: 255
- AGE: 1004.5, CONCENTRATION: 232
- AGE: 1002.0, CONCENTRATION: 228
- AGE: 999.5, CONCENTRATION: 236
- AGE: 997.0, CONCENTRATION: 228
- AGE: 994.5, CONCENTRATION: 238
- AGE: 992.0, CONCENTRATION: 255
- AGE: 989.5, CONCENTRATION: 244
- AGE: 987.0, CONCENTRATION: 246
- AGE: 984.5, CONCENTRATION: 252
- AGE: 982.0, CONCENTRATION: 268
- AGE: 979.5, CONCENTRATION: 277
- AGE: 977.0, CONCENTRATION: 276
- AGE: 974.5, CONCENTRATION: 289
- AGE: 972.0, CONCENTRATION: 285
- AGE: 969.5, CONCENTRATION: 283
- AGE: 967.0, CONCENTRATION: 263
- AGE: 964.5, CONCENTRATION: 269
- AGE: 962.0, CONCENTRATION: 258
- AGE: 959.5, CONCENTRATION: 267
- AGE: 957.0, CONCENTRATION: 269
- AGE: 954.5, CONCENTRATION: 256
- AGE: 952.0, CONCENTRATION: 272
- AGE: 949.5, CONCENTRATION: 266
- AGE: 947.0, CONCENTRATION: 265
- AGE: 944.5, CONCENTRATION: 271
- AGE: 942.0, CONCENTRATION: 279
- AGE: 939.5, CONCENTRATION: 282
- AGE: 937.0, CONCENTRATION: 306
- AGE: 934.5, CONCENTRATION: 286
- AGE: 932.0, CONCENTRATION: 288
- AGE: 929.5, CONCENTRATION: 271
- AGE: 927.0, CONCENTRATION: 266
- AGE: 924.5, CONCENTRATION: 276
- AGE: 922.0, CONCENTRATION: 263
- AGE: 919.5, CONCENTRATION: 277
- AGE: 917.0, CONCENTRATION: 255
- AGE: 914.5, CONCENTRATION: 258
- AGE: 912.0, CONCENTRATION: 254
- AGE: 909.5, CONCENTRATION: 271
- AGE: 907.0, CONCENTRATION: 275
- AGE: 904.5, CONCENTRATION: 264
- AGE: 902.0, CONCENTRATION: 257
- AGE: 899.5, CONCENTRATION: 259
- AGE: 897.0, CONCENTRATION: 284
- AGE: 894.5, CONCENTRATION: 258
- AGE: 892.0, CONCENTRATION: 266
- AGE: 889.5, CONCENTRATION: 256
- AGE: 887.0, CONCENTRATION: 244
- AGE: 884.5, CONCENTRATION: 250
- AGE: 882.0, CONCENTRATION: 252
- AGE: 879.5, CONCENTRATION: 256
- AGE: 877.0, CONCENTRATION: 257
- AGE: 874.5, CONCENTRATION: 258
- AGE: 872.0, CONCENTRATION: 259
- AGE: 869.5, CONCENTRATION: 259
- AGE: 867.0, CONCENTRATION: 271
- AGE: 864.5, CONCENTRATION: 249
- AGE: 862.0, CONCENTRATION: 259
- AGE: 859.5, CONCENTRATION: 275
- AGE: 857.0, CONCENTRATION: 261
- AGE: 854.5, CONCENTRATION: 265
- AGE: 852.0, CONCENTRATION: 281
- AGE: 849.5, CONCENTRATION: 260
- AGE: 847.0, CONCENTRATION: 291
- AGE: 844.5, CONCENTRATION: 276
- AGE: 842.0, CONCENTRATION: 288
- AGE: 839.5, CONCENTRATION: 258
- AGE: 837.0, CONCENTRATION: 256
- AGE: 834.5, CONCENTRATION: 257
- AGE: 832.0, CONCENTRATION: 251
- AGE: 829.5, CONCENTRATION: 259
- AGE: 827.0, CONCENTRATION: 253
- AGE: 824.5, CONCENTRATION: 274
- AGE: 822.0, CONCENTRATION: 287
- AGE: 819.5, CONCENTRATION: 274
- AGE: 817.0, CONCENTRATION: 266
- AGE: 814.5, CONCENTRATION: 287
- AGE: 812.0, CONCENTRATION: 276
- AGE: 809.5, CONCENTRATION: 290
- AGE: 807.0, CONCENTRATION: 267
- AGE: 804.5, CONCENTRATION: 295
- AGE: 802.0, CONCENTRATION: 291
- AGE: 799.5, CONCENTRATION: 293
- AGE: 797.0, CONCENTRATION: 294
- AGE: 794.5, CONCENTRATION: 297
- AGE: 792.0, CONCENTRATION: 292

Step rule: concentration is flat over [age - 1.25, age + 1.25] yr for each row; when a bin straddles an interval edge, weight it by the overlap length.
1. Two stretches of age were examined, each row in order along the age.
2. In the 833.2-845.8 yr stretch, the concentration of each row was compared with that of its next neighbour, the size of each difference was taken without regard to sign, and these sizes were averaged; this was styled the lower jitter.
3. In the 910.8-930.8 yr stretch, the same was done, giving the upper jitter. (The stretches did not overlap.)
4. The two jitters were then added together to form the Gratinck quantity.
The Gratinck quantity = 21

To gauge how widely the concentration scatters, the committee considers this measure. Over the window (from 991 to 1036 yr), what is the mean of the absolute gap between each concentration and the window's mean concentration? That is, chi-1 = 8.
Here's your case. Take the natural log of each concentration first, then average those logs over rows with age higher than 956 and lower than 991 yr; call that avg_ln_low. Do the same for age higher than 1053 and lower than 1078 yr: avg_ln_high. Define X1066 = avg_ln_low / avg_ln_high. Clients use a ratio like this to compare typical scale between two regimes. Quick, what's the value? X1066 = 1.03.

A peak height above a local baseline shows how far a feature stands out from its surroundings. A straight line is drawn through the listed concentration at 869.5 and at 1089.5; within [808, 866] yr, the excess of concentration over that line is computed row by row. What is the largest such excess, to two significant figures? 27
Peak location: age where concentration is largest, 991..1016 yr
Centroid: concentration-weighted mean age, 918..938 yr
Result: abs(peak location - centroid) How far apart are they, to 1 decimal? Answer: 83.5 yr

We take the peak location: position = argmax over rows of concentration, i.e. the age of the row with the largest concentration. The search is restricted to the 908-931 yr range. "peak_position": 919.5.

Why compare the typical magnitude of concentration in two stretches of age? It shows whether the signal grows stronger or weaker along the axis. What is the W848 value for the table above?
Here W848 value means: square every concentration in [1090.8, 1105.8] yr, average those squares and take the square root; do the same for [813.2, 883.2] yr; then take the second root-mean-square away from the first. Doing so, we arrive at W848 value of -34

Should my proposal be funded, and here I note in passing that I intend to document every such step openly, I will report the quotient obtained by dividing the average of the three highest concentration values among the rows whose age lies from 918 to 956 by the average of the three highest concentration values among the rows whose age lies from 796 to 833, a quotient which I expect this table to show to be 0.998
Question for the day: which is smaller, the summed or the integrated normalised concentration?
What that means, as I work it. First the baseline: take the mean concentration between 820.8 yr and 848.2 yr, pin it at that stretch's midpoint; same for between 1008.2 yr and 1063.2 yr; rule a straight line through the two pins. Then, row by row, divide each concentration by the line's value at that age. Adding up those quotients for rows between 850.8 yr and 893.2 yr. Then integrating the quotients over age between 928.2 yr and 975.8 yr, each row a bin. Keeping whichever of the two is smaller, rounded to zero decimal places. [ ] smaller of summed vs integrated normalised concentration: 17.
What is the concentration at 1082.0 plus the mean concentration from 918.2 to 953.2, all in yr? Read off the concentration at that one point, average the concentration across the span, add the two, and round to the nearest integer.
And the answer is 489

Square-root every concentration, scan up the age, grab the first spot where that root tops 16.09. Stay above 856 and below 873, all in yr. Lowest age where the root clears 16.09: 857.0 yr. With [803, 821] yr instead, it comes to 804.5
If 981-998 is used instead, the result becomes 982.0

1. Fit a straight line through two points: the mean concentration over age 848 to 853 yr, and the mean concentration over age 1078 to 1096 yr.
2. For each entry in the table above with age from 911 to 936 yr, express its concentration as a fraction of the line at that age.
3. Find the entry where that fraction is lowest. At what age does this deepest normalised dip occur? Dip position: 912.0 yr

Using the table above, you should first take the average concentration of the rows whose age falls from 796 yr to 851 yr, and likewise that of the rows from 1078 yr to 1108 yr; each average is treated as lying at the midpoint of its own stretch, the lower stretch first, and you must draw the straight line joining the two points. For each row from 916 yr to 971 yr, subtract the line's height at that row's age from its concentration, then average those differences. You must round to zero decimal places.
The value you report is 20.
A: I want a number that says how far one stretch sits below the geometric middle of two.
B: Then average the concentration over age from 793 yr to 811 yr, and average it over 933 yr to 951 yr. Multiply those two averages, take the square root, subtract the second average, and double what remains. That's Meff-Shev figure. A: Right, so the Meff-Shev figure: 10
